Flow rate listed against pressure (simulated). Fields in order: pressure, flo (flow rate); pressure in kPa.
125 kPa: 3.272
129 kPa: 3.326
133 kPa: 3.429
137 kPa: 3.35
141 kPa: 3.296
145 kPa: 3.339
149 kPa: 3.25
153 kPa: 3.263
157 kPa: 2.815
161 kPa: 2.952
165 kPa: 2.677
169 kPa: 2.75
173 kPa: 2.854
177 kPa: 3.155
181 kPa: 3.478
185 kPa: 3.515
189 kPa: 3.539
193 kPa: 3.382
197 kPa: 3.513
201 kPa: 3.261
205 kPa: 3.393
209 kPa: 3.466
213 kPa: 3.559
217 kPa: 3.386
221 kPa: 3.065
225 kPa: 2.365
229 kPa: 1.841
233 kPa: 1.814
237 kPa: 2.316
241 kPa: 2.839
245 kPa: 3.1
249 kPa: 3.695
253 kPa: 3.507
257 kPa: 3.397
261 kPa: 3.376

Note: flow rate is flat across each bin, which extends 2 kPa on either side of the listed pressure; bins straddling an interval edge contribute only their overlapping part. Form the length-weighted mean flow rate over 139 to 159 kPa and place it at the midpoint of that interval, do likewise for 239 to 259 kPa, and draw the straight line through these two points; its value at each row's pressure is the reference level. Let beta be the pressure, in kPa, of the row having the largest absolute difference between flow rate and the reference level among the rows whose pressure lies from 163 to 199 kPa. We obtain 165 kPa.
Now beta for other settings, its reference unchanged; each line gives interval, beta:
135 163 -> 157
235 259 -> 237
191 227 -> 225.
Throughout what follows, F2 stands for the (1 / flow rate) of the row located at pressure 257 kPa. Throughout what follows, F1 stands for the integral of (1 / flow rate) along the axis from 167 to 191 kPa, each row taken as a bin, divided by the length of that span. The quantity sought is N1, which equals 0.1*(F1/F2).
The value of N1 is 0.107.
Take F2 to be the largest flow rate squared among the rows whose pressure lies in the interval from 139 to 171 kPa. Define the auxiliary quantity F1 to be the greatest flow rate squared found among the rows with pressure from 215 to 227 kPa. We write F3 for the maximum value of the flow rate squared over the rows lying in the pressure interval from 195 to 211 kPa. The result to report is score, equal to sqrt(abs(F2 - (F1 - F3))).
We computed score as 3.47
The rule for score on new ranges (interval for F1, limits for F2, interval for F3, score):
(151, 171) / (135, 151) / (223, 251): 3.77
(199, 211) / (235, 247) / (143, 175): 2.96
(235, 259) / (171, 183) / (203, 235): 3.33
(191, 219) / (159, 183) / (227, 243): 2.74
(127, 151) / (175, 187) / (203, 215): 3.64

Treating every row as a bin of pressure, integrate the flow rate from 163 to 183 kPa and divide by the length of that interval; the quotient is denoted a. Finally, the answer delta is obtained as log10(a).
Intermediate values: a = 3.0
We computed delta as 0.47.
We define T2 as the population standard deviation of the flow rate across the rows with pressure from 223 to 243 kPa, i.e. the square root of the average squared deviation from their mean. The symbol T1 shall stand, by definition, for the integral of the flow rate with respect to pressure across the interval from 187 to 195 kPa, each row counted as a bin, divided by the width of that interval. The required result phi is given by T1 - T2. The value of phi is 3.08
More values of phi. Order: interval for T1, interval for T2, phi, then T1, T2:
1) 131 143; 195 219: 3.26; 3.36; 0.1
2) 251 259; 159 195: 3.13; 3.45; 0.3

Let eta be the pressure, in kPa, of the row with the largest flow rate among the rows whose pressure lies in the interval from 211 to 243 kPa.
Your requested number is 213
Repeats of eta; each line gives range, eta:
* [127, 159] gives 133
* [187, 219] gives 213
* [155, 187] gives 185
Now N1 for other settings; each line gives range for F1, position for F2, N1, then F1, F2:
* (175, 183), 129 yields 0.101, 0.30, 0.301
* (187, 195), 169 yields 0.080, 0.29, 0.364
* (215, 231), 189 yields 0.140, 0.40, 0.283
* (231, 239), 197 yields 0.173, 0.49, 0.285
